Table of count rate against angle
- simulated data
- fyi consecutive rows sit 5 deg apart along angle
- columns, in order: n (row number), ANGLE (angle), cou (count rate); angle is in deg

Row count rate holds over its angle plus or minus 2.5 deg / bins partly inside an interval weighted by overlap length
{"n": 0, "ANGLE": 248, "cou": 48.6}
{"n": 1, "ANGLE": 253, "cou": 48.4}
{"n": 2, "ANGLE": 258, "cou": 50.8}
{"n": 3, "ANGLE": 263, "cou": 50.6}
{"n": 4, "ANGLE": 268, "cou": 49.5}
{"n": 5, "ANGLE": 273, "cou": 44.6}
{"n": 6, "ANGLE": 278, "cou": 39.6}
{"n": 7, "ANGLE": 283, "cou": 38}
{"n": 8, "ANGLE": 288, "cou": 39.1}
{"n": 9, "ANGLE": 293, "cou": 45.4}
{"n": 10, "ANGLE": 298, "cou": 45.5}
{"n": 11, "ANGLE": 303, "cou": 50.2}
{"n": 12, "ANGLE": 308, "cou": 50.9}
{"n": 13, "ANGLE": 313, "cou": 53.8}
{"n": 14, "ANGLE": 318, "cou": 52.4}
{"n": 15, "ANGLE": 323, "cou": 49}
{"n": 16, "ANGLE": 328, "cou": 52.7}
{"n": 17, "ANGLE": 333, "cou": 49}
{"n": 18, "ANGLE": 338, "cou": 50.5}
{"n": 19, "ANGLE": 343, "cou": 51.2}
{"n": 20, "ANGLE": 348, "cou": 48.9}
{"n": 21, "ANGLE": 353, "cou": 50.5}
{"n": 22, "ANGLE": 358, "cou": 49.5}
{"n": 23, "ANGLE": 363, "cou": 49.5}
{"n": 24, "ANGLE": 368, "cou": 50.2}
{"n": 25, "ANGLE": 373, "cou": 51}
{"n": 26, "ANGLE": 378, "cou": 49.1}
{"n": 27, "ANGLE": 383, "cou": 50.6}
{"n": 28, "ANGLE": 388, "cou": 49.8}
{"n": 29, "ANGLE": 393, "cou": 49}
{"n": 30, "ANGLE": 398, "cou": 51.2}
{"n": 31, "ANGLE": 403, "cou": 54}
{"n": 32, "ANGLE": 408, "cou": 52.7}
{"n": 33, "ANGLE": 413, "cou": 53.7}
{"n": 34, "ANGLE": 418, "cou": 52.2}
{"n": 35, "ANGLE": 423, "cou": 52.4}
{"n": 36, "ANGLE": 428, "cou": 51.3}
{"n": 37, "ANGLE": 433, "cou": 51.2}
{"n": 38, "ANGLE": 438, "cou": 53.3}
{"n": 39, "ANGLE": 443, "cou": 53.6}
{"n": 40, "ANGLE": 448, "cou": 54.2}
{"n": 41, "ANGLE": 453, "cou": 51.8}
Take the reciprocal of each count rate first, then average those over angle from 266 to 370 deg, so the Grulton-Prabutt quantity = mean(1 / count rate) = 0.0210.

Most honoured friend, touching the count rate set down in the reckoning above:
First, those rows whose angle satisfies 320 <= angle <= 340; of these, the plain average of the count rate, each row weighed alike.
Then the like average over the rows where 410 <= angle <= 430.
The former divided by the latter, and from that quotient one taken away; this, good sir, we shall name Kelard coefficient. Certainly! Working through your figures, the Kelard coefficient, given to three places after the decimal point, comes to -0.040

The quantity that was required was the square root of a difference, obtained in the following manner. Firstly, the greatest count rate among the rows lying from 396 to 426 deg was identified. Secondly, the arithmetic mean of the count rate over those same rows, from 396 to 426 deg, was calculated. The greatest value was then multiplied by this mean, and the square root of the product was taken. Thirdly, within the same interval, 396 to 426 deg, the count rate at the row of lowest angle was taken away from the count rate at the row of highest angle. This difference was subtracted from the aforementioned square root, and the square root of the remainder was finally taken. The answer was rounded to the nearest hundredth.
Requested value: 7.22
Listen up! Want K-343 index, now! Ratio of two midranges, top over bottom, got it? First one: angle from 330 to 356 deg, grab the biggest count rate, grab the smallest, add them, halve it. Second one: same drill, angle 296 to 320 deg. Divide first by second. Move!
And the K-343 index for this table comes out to 1.01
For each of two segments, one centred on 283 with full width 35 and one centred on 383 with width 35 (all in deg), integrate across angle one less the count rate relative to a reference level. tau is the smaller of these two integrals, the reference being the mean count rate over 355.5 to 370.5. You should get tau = -0.28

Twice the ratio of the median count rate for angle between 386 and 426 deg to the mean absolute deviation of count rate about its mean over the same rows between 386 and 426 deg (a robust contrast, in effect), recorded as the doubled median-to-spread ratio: 74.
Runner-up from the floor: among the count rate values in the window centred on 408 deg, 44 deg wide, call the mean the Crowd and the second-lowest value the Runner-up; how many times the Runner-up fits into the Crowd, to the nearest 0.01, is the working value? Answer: 1.04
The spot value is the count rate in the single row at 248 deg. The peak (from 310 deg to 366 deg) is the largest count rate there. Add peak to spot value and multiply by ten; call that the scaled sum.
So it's 1024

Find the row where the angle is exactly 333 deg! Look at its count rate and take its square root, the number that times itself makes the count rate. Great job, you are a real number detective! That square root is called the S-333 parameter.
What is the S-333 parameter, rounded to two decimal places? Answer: 7.00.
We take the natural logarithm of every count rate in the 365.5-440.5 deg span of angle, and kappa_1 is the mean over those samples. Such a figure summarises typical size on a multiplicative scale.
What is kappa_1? 3.94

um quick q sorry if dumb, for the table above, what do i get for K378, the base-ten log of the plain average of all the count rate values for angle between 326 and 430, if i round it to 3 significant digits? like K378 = 1.71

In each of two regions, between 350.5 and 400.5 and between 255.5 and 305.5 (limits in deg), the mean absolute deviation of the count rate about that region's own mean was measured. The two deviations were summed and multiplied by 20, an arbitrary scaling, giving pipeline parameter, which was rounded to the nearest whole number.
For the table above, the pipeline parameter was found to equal 93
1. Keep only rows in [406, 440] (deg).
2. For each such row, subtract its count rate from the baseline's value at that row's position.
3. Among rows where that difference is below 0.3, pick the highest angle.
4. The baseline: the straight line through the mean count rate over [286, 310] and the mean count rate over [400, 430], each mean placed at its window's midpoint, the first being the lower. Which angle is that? 413 deg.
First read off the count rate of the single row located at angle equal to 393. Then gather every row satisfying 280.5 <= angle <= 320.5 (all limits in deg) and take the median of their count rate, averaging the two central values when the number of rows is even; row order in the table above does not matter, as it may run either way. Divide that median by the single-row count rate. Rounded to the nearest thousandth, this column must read 0.977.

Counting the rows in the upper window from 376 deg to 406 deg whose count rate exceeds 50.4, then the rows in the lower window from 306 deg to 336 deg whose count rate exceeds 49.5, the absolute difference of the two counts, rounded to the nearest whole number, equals 1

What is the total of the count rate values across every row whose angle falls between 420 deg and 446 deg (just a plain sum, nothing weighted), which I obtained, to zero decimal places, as 262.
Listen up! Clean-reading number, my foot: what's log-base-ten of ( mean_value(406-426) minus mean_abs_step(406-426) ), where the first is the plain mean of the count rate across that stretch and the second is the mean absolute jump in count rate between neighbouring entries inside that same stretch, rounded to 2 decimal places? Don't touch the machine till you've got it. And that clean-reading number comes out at 1.71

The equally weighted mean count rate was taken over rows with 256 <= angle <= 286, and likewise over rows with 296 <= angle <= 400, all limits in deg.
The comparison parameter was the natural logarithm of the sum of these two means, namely 4.56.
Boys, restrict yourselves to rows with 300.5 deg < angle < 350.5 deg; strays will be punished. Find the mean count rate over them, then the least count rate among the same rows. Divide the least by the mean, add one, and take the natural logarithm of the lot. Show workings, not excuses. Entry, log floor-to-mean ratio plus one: 0.674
